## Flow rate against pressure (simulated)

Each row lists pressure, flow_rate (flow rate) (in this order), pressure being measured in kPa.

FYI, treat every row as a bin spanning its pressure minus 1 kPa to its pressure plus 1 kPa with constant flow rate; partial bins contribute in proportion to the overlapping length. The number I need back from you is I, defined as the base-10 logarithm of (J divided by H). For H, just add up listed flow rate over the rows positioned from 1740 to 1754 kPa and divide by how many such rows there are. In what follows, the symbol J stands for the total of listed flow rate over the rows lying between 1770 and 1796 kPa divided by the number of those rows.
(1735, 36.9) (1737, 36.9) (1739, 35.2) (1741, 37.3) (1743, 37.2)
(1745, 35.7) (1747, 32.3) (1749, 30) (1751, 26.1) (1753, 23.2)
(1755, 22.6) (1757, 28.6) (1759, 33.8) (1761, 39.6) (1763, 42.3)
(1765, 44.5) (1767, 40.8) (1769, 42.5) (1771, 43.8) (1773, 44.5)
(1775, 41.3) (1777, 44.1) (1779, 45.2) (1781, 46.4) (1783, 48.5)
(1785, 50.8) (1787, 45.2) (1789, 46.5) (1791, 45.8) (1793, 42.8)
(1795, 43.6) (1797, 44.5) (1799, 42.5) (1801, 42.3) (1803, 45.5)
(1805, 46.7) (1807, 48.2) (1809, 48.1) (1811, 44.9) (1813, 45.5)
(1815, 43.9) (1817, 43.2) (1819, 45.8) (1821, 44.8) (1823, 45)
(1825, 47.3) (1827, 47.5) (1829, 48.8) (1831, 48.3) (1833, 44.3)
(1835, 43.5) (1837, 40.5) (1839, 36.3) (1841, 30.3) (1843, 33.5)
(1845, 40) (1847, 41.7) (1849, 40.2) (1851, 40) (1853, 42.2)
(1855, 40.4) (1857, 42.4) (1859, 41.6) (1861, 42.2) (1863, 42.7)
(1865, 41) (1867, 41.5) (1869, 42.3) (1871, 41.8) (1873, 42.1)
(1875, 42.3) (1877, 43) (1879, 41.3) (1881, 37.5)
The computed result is 0.15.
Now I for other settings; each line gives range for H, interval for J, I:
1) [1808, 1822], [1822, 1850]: -0.03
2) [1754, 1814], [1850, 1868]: -0.02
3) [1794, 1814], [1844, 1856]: -0.04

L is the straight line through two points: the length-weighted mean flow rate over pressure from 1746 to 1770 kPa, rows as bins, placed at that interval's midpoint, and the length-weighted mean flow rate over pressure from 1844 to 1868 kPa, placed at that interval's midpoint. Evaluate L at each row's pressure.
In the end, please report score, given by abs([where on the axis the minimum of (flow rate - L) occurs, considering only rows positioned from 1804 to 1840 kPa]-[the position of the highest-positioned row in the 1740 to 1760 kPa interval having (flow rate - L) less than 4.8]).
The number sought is 80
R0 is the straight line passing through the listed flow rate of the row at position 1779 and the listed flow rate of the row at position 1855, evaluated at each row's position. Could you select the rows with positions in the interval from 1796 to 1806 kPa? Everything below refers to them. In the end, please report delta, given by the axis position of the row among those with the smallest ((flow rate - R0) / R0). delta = 1801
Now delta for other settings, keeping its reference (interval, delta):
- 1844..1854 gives 1845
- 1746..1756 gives 1755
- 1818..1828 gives 1821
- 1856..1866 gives 1865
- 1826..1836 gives 1835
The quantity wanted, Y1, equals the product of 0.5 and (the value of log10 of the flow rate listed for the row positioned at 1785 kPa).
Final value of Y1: 0.853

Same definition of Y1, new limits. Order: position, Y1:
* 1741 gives 0.786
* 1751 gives 0.708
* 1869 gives 0.813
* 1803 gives 0.829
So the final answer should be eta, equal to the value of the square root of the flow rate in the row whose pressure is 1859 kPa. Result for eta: 6.4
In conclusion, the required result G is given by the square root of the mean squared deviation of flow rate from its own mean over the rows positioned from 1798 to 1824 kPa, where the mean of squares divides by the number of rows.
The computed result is 1.8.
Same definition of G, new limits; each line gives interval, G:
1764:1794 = 2.5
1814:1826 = 1.3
